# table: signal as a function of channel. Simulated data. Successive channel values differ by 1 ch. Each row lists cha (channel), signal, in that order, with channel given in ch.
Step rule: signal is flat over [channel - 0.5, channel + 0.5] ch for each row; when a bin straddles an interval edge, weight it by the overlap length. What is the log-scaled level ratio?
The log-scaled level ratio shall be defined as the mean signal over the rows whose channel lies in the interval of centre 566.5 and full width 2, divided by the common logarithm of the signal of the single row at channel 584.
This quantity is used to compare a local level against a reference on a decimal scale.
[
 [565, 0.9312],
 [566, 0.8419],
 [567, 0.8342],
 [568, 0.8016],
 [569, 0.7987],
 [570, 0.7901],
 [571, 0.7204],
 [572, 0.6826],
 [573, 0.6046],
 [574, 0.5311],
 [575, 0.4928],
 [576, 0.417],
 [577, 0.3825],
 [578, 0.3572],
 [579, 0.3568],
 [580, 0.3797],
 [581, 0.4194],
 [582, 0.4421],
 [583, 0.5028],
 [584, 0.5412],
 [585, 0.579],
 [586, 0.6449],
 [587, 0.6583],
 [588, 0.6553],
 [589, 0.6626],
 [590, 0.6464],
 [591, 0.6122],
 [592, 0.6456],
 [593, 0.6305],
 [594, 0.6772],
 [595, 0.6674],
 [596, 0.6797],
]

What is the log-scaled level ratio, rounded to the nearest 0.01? -3.14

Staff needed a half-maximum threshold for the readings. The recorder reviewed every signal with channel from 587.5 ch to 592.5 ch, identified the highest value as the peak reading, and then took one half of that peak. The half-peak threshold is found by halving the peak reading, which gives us 0.33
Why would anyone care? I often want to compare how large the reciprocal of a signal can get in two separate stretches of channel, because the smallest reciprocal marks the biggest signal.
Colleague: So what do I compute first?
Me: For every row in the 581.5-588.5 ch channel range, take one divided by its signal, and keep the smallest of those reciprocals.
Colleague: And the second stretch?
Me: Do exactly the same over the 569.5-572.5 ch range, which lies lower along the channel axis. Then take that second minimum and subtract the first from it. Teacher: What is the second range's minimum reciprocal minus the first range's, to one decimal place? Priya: -0.3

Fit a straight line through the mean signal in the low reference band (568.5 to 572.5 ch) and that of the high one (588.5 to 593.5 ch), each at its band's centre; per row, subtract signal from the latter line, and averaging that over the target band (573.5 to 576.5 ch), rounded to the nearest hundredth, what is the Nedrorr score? 0.24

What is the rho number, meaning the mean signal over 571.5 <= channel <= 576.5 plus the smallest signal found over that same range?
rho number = 0.96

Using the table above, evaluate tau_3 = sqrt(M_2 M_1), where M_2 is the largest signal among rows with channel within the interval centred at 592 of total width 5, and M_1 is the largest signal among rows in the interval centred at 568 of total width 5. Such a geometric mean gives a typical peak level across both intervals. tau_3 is 0.76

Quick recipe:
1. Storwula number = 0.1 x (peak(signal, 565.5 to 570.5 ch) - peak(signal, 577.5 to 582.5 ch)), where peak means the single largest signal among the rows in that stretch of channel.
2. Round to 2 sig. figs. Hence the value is 0.040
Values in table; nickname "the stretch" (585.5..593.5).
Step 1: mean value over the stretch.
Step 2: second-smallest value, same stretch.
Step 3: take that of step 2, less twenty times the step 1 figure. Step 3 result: -12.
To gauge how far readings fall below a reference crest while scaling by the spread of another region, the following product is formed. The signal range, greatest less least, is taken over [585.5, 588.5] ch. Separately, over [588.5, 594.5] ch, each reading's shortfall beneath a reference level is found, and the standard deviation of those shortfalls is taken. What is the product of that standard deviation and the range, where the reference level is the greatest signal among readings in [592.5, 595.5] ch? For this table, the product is 0.0003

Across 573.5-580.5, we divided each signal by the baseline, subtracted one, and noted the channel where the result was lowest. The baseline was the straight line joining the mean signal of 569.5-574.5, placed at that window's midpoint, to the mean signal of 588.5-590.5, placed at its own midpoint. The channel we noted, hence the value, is 579 ch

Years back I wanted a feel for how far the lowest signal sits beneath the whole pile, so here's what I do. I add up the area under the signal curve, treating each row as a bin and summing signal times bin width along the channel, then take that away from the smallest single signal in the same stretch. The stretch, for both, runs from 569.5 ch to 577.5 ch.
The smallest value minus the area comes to -4.2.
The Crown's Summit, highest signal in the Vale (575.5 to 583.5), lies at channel 583 ch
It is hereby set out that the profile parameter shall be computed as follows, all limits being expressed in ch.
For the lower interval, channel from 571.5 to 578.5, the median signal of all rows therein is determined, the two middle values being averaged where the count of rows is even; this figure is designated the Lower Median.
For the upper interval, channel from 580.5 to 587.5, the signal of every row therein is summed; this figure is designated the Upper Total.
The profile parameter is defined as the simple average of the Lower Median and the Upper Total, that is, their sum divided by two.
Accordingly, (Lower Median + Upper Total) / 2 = 2.14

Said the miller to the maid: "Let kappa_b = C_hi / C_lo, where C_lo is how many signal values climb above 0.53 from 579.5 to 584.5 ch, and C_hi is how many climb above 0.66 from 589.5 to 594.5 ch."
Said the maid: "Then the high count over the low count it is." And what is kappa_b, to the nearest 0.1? 1.0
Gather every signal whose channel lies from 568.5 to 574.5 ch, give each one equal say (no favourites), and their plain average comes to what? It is 0.69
